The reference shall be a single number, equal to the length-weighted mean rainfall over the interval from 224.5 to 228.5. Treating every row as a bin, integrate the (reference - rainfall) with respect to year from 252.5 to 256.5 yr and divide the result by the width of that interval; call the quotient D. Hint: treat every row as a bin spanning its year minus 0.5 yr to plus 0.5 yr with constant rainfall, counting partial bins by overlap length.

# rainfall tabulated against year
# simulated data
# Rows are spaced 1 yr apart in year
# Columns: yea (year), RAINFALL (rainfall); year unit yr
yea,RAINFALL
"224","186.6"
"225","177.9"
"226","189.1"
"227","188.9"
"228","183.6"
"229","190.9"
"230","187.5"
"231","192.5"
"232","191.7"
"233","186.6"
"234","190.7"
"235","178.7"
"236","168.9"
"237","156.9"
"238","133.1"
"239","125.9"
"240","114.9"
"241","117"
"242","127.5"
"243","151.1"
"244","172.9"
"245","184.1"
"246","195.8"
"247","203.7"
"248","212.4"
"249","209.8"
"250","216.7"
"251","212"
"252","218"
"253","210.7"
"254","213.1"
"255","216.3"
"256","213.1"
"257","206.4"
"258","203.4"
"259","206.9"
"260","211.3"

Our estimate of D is -28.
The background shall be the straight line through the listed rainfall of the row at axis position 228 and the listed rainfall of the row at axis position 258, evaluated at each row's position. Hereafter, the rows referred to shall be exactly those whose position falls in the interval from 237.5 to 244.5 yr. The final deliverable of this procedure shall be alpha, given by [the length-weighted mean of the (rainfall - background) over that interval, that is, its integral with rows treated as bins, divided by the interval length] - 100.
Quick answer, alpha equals -158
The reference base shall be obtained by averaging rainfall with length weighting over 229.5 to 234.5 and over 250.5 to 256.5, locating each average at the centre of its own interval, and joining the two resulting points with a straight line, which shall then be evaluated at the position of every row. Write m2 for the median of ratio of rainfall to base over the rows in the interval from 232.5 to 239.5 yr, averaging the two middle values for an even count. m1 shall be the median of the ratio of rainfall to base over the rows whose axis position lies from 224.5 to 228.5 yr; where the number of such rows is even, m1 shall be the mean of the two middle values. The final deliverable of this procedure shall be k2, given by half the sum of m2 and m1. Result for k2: 0.94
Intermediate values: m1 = 1.01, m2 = 0.87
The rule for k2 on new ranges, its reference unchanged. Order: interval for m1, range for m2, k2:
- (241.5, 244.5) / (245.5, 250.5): 0.88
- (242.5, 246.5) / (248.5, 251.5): 0.94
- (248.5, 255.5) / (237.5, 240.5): 0.82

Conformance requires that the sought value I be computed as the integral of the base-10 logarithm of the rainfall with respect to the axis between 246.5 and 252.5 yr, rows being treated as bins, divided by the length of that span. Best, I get 2.33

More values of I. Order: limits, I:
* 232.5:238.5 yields 2.23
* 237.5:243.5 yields 2.11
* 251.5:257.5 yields 2.33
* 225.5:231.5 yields 2.28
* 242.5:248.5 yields 2.27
